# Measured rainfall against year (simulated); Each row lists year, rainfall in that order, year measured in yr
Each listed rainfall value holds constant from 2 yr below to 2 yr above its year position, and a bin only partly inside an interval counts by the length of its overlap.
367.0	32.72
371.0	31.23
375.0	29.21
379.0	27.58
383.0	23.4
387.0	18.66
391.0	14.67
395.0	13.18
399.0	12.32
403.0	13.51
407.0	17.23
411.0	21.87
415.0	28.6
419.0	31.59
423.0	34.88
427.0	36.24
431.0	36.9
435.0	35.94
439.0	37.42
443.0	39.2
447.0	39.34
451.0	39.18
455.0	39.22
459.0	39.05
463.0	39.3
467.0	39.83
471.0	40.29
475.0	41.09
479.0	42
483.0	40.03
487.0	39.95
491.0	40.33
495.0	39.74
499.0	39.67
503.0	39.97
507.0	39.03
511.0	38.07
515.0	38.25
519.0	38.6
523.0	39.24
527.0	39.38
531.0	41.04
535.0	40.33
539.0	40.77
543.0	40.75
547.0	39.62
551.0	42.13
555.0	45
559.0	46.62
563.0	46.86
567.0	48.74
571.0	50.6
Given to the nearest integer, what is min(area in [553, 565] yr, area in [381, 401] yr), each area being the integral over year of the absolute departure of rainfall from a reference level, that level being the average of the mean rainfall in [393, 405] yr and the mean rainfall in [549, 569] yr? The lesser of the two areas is 201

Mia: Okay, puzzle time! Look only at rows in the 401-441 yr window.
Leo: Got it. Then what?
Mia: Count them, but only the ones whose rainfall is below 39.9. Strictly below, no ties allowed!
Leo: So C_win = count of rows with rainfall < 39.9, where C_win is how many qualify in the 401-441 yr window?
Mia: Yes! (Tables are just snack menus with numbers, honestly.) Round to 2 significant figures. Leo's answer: 10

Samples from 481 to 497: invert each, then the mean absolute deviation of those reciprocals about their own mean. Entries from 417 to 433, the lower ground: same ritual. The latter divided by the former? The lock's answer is 13.9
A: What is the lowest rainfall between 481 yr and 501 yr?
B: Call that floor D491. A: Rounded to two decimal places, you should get 39.67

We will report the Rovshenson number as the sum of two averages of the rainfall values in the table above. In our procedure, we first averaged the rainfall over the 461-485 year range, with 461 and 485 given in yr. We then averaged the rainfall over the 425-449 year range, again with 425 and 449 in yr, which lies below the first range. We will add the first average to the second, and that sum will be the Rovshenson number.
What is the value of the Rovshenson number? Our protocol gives 78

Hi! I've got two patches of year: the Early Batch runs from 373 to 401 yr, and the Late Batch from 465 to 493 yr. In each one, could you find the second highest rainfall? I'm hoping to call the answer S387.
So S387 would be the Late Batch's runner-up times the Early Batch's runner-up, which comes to 1133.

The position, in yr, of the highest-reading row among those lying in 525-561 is 559.0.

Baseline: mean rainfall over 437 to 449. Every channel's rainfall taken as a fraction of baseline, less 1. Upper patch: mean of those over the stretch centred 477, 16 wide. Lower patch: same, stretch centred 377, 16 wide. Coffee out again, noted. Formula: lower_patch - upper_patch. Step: -0.34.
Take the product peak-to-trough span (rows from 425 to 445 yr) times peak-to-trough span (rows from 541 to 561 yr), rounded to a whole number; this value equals 23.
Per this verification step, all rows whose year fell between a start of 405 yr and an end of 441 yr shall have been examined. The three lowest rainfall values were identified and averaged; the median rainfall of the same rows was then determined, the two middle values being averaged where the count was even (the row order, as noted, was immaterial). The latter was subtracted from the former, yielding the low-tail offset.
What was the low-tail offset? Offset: -12.3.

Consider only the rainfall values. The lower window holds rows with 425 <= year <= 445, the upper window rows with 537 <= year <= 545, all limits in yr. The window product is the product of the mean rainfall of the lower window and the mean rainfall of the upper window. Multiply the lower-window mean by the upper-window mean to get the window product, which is 1514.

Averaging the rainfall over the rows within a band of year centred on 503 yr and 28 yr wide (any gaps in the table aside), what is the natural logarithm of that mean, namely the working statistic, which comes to 3.67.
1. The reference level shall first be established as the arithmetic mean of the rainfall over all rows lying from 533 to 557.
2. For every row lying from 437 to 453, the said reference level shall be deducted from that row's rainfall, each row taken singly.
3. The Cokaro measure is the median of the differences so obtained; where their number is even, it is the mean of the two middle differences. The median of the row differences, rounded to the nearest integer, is -2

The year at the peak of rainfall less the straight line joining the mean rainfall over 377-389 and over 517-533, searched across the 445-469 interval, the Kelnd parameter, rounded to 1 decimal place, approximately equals 447.0 yr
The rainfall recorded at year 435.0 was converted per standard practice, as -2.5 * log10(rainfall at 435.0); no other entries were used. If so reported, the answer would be -3.89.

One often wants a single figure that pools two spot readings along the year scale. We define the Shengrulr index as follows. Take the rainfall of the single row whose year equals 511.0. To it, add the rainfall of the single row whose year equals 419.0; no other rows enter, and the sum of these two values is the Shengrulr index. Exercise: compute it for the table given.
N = 70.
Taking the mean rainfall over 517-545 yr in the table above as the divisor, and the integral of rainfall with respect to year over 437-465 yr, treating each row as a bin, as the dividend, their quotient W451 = 27.3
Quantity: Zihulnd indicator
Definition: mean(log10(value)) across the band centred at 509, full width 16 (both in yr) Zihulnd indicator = 1.59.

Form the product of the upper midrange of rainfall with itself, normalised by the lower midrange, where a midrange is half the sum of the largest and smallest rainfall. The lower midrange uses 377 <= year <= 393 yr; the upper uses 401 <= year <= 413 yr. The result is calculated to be 14.8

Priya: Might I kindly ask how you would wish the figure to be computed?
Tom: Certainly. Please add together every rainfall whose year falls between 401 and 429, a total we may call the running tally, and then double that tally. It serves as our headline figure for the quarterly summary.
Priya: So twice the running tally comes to 368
